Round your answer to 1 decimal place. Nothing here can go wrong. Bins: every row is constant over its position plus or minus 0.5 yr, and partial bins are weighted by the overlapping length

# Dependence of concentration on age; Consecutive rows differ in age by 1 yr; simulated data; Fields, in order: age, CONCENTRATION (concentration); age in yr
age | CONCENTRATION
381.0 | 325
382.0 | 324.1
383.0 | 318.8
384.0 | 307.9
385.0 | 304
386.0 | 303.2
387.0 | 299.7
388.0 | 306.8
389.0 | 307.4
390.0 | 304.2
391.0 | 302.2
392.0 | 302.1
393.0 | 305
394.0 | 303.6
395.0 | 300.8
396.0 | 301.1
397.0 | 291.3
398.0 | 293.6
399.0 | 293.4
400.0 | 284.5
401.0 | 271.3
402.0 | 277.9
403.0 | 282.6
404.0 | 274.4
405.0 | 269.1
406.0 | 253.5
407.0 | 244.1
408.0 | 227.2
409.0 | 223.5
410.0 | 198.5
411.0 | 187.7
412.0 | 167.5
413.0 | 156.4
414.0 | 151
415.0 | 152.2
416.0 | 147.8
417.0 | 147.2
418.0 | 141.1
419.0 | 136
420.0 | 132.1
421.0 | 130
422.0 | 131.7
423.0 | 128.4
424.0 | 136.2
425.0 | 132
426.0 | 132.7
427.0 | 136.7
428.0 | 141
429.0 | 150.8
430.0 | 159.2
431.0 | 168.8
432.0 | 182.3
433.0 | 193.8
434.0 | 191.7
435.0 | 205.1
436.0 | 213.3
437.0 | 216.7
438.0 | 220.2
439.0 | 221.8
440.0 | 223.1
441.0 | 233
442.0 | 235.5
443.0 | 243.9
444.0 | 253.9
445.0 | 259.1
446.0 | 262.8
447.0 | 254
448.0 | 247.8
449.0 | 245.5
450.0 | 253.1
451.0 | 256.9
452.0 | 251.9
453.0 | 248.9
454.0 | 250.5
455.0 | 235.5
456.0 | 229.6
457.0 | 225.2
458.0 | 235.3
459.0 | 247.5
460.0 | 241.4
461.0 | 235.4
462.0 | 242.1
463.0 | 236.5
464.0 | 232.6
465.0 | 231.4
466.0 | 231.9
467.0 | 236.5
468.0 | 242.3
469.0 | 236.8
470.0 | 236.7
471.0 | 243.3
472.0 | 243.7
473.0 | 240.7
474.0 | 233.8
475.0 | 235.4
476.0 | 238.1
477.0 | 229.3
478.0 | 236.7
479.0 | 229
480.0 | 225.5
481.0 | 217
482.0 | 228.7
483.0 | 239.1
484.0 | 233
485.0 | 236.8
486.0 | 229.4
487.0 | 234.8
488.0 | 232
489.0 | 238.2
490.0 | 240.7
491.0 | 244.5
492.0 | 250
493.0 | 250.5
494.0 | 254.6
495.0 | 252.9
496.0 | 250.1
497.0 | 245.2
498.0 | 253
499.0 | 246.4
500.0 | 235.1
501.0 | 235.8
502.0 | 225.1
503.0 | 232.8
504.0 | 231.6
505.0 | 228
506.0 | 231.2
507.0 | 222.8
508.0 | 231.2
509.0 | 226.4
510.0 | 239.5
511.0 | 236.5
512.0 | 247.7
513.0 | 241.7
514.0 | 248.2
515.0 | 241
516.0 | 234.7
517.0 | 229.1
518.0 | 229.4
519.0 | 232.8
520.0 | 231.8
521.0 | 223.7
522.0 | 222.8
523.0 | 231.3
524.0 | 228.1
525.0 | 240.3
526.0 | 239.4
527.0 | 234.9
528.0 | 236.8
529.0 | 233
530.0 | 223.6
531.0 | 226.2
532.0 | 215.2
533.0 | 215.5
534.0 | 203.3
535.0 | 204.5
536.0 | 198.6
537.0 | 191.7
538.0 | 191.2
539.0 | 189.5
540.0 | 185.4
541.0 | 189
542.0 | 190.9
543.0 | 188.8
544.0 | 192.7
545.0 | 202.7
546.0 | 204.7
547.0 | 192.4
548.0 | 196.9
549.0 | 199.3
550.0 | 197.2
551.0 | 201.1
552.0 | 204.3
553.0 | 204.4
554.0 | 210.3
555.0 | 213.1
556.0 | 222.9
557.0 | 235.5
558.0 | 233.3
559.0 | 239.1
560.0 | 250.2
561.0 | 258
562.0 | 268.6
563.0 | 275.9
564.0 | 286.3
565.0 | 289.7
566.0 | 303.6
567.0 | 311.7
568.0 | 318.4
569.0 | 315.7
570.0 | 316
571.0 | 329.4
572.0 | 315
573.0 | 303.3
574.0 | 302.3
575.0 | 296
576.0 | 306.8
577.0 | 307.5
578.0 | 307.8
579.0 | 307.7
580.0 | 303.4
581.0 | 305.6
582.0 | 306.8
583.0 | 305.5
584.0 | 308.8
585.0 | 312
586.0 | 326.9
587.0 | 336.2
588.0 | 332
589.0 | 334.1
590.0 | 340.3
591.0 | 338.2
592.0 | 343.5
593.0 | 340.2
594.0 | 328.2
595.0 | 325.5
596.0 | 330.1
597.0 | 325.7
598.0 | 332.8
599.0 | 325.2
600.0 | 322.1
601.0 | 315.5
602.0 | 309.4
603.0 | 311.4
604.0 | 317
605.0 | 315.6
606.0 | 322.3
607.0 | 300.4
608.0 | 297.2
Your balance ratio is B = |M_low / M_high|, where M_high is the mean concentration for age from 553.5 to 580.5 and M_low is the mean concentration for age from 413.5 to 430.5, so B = 0.5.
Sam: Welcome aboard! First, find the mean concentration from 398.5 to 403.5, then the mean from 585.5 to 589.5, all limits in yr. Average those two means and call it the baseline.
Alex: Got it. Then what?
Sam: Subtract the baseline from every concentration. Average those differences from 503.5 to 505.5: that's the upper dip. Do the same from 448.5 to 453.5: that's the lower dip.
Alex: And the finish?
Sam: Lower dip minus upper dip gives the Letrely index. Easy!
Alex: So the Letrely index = 21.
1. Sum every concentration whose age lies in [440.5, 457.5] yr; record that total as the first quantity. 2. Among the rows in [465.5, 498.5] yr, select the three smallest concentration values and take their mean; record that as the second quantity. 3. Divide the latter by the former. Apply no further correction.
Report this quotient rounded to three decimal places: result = 0.053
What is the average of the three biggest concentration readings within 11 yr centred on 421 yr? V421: 145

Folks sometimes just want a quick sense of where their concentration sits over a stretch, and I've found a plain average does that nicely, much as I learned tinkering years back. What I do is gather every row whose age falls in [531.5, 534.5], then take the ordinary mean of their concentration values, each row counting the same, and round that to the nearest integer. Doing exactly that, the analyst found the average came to 211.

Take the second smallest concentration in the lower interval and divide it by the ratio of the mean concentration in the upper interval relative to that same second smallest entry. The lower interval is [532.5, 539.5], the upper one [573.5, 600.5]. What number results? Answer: 114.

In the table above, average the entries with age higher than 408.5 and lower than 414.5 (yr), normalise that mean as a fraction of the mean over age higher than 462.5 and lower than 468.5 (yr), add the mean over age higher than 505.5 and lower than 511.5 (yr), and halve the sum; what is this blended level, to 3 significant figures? 116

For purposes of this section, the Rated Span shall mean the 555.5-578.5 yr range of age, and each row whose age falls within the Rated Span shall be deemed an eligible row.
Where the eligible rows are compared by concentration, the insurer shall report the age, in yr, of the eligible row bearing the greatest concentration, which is 571.0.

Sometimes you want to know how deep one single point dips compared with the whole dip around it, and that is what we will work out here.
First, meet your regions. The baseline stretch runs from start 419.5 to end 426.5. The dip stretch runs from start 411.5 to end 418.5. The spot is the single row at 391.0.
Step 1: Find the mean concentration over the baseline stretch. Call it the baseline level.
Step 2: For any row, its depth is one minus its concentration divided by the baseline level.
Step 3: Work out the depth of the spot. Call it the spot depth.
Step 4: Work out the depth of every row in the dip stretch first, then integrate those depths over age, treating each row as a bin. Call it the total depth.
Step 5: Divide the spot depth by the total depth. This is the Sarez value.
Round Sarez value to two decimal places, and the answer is 1.22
